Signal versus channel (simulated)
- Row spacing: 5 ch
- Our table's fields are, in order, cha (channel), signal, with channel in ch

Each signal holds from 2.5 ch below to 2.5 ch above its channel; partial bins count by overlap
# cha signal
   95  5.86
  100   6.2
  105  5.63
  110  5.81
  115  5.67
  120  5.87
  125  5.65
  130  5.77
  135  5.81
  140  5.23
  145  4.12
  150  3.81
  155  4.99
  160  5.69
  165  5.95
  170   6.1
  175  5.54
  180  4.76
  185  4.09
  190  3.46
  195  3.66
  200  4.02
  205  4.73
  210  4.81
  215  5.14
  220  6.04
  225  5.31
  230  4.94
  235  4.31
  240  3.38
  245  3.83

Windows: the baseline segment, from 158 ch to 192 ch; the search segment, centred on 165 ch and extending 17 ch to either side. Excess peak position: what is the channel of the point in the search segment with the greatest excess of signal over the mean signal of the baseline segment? 170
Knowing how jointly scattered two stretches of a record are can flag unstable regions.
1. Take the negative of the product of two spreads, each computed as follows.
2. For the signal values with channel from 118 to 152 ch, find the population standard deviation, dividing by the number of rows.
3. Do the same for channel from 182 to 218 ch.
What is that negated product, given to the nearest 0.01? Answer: -0.46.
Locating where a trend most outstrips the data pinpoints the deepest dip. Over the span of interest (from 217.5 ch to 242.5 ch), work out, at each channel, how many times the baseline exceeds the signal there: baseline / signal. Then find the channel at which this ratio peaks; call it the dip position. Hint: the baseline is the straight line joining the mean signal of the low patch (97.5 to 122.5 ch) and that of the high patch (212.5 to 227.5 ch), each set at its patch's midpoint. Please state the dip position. 240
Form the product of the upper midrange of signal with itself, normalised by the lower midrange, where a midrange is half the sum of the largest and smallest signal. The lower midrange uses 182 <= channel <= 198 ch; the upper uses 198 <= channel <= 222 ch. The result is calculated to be 6.7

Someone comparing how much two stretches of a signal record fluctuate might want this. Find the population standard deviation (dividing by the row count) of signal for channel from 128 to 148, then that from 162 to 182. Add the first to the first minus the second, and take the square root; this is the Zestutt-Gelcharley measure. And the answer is 0.92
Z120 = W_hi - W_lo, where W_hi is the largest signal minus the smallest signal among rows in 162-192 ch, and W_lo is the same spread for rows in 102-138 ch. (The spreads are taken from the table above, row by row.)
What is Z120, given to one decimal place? 2.4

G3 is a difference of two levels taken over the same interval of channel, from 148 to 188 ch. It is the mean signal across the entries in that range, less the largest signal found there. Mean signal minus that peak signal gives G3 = -1.0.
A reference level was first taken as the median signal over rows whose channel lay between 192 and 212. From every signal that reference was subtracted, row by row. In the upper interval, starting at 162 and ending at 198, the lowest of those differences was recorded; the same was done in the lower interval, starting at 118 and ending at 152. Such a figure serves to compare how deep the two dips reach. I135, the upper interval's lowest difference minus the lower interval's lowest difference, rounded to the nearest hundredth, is -0.35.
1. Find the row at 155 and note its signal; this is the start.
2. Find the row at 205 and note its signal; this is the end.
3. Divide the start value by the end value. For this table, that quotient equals 1.05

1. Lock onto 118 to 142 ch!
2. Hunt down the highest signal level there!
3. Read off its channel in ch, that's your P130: 120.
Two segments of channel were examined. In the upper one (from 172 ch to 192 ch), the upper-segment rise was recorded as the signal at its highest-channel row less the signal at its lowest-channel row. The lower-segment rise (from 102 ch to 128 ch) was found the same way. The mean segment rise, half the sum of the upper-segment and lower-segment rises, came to -1.03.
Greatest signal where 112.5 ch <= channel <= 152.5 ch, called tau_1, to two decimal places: 5.87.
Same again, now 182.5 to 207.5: 4.73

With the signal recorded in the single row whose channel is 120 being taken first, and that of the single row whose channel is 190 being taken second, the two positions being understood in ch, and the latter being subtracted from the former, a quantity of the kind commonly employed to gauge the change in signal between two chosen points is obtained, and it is 2.4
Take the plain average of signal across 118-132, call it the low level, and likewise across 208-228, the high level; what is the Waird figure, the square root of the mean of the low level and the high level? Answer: 2.35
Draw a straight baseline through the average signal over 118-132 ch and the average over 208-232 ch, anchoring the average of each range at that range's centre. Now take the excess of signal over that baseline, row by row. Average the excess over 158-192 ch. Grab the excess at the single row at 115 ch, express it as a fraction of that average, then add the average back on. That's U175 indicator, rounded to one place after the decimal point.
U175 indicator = 0.0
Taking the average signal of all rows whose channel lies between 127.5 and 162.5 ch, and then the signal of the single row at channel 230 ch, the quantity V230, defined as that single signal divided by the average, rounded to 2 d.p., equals 0.98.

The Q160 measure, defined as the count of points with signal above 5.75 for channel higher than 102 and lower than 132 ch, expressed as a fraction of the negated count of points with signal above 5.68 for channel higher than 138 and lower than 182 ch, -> -1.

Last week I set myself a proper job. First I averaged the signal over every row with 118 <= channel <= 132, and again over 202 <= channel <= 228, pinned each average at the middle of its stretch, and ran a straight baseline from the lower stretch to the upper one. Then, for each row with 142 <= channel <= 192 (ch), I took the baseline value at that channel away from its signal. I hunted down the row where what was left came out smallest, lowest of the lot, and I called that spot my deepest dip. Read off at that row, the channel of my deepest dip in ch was 190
